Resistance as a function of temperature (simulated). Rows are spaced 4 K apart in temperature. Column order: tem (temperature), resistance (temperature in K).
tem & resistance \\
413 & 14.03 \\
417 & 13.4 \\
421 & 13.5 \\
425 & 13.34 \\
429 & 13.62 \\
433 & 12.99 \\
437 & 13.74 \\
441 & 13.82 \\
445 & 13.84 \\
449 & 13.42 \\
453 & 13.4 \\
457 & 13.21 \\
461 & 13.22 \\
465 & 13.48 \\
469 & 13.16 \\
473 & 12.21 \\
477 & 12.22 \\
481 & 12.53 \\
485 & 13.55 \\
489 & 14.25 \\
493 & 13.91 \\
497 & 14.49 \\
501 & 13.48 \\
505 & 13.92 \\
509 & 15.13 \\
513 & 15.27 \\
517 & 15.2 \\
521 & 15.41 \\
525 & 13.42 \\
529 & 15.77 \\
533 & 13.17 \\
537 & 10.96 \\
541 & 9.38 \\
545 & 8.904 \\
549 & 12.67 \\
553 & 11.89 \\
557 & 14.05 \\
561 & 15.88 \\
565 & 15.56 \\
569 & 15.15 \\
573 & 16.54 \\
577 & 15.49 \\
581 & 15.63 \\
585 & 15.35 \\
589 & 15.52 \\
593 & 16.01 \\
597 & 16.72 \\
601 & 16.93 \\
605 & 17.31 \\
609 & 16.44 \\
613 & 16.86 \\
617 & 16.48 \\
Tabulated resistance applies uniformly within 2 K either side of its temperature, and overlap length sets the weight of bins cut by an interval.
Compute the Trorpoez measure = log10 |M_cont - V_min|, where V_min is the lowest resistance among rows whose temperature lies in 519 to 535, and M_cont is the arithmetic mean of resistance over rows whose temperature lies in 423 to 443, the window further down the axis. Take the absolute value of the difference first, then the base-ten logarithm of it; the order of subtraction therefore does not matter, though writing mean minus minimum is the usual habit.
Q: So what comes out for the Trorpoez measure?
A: -0.48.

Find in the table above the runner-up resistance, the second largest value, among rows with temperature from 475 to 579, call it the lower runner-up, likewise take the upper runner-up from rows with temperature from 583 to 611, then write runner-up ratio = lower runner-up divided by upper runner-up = 0.94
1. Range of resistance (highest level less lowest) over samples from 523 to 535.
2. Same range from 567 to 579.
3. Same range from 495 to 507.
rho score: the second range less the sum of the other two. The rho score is -2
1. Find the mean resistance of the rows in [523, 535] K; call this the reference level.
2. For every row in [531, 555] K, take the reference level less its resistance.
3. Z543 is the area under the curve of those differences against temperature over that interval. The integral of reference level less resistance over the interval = 71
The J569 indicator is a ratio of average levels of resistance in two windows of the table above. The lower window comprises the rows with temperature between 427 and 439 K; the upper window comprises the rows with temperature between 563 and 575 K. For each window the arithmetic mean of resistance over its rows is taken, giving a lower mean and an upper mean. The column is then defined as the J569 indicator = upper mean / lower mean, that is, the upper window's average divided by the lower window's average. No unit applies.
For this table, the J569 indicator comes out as 1.17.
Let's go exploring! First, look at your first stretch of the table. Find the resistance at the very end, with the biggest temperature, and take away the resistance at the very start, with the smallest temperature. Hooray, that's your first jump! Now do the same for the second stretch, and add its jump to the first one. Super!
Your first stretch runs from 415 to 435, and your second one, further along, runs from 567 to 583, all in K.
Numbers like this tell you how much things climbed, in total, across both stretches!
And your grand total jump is 0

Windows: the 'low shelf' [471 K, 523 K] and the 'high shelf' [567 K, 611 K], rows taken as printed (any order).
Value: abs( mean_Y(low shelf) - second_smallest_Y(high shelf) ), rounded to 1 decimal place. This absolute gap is 1.4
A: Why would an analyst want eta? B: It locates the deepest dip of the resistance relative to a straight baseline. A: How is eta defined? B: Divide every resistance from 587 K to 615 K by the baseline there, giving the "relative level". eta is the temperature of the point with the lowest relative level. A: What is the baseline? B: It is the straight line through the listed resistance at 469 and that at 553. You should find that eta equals 589 K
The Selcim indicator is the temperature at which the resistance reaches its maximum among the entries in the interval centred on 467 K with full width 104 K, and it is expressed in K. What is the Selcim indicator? 513 K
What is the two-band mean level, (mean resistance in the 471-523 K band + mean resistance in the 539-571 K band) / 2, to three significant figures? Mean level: 13.5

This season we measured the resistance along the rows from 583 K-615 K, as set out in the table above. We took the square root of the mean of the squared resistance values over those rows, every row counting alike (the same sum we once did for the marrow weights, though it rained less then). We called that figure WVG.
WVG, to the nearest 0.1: 16.4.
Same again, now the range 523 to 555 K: 12.2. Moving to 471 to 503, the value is 13.4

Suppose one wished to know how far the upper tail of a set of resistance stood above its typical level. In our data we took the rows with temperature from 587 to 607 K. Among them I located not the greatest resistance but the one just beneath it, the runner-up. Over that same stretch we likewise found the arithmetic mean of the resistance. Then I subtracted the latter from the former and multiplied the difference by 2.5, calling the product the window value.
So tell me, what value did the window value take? 1.1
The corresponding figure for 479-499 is 1.3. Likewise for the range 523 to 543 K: 2.2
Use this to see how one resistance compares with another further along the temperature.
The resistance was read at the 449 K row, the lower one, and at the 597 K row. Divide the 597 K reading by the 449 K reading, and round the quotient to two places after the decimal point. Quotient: 1.25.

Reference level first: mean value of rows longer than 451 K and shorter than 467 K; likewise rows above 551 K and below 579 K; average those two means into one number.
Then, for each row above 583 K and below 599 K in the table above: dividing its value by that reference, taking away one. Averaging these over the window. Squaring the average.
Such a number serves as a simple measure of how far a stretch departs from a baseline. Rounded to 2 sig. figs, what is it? 0.016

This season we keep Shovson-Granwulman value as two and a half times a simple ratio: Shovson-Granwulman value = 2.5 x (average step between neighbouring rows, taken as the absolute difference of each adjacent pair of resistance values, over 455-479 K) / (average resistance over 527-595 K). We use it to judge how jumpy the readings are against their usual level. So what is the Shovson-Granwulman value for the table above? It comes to 0.055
